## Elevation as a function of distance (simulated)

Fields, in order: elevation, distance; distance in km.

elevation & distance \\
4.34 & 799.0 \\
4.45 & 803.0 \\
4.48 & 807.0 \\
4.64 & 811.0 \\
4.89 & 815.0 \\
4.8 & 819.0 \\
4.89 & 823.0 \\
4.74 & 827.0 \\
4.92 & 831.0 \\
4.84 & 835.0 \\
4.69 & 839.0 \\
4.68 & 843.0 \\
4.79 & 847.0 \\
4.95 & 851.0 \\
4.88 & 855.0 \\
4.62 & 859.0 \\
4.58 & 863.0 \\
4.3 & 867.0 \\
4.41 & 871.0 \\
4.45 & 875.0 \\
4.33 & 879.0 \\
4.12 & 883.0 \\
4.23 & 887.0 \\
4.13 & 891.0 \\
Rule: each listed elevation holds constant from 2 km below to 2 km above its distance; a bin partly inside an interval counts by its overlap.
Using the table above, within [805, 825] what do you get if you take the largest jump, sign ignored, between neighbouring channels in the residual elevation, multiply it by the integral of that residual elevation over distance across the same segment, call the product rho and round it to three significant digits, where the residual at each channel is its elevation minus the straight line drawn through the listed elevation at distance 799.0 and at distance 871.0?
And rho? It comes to 1.89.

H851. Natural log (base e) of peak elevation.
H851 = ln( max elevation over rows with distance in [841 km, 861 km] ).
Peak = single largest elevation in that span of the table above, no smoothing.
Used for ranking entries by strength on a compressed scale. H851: 1.60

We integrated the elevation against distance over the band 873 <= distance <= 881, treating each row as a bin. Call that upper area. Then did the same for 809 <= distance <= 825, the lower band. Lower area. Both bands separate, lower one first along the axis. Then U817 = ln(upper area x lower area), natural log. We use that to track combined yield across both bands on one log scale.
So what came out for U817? 7.9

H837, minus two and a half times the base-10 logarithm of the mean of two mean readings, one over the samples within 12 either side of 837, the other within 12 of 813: -1.688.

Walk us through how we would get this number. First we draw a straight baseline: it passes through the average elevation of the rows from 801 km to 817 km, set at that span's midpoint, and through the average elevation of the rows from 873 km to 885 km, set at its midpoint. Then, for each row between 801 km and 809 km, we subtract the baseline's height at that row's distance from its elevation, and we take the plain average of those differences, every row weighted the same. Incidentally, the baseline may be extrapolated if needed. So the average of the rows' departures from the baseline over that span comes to -0.17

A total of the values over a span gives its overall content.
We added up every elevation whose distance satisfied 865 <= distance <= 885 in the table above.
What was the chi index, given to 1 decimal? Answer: 21.6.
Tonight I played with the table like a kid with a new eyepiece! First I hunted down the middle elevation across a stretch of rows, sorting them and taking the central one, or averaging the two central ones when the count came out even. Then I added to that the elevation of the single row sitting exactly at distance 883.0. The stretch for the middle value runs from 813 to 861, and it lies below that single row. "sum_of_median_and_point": 8.9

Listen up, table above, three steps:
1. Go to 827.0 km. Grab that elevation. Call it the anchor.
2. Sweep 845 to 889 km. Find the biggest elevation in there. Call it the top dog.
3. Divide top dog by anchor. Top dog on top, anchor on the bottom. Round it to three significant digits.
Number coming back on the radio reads 1.04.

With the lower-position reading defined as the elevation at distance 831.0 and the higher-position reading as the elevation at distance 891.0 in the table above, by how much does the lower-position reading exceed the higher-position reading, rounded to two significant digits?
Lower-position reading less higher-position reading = 0.79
